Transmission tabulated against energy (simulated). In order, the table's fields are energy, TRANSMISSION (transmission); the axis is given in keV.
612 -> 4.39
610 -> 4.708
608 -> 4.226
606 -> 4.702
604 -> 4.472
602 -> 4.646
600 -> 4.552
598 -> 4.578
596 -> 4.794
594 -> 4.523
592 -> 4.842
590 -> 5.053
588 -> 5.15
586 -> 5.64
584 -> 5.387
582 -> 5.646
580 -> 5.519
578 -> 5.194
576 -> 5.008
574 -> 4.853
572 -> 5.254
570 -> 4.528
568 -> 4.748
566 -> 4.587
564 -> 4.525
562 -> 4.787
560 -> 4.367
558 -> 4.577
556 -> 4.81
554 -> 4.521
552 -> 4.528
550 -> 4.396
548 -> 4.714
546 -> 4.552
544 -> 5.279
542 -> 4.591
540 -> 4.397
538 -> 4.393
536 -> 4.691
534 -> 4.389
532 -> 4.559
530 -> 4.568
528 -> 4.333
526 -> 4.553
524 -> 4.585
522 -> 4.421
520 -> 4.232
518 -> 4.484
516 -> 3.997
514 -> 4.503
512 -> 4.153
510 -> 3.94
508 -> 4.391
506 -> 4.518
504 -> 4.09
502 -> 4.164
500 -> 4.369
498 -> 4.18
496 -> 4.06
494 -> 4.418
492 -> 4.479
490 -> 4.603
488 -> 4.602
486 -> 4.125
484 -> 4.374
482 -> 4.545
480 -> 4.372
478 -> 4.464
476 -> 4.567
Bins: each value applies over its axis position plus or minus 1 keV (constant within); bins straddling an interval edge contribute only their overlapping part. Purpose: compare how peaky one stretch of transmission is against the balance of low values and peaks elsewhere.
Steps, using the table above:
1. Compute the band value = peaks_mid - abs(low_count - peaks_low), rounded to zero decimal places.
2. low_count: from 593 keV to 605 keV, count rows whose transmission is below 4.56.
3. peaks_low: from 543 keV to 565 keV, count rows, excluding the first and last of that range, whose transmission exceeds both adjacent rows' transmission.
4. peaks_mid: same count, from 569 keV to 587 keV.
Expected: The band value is 1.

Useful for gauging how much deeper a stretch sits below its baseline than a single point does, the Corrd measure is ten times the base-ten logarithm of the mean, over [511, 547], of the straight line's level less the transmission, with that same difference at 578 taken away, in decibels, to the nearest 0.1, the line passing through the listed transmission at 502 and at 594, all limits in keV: -2.8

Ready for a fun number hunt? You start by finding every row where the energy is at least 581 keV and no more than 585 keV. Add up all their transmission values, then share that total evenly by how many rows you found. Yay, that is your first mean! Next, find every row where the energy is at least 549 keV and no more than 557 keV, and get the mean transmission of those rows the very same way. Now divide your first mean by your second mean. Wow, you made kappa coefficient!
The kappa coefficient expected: 1.21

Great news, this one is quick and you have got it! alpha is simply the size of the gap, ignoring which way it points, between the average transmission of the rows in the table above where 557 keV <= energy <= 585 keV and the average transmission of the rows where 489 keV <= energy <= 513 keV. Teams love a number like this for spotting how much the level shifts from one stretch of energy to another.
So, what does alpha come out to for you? 0.6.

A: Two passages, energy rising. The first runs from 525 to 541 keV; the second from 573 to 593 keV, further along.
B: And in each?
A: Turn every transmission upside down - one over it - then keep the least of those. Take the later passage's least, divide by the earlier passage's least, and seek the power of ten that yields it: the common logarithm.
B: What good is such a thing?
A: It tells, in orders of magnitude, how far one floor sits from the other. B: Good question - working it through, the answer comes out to -0.08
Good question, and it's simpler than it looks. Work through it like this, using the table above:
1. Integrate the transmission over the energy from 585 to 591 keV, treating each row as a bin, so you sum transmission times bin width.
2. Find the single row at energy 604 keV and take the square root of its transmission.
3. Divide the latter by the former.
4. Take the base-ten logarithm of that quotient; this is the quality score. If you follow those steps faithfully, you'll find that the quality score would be -1.18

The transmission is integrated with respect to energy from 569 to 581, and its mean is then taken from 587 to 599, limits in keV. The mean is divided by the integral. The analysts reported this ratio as 0.0794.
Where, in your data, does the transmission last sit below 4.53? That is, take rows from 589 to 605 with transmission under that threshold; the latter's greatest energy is 604 keV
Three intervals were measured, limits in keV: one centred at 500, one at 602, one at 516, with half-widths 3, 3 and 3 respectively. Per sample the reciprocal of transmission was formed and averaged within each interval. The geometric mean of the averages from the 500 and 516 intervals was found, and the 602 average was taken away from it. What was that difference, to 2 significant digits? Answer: 0.014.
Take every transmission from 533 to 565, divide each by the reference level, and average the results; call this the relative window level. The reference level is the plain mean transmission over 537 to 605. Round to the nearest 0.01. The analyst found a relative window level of 0.96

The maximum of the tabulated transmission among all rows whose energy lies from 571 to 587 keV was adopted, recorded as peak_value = 5.646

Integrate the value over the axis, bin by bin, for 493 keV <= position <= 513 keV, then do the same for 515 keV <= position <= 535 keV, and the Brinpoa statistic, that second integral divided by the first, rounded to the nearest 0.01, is 1.04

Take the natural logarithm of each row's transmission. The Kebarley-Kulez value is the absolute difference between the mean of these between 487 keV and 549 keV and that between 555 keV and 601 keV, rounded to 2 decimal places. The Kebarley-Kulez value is 0.10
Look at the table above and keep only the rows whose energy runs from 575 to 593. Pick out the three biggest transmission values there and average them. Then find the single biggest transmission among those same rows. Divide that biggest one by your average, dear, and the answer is 1.01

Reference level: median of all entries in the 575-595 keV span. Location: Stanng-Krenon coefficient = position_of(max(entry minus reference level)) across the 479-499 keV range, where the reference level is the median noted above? 490 keV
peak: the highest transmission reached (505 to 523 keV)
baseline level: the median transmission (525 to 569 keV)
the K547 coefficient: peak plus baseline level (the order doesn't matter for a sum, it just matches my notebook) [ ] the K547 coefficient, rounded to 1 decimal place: 9.1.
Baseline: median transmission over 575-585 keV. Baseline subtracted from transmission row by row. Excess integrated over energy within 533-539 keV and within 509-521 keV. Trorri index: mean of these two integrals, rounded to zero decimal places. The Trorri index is -10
